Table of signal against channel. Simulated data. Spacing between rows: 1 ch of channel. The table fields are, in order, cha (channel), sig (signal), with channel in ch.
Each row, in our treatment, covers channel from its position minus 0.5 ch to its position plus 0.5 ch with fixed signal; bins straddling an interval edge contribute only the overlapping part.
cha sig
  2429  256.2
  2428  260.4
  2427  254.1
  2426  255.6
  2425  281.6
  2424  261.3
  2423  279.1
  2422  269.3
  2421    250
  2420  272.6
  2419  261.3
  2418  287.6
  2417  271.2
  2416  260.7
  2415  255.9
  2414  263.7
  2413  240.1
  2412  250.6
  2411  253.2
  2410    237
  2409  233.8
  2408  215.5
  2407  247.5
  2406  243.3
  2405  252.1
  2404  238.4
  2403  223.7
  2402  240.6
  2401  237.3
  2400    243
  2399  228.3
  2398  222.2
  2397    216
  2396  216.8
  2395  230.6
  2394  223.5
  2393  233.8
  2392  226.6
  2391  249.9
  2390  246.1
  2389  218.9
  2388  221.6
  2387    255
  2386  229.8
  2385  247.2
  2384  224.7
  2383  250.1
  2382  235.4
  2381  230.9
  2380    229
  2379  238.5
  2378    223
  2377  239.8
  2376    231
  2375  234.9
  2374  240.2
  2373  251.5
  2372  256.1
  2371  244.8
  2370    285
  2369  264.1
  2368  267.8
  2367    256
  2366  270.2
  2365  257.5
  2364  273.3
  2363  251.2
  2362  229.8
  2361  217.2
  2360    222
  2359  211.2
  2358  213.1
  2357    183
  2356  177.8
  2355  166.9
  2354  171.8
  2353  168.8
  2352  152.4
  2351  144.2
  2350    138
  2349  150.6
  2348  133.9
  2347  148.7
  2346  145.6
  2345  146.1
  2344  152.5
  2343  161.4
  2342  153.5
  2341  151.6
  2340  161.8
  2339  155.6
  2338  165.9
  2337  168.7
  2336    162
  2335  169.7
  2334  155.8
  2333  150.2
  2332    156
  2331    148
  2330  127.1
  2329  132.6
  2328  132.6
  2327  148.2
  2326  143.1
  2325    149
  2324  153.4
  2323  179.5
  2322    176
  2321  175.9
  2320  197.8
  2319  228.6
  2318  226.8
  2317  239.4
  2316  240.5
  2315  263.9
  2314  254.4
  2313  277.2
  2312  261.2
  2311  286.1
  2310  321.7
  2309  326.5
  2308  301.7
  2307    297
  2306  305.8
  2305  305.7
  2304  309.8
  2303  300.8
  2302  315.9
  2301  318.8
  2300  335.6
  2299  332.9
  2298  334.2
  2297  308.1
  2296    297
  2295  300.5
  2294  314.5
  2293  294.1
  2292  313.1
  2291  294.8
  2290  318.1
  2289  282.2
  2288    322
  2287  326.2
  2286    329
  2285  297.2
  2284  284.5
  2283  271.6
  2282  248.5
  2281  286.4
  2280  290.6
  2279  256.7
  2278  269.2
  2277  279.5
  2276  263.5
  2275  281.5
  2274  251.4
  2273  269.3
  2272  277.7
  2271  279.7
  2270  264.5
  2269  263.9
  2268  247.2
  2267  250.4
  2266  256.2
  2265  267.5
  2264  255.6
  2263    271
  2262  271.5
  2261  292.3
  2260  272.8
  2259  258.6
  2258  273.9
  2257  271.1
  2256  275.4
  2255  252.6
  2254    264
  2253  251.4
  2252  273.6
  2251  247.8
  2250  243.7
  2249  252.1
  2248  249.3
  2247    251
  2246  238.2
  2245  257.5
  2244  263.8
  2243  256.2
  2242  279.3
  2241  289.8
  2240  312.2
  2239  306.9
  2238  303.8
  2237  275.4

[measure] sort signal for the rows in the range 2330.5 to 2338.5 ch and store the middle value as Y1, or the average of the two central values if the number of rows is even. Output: 159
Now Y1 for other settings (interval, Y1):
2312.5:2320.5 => 240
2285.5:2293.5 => 316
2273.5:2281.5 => 274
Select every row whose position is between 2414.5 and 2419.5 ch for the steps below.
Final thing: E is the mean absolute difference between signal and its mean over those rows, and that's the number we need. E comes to 9.6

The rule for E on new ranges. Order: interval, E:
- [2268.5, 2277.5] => 8.4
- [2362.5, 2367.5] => 8.1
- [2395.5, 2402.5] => 9.5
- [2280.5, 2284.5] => 12.7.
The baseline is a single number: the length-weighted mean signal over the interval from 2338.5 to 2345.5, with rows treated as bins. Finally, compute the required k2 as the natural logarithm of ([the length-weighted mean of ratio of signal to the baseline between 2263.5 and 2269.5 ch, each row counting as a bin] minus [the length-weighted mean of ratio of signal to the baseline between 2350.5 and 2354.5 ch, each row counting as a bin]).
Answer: -0.5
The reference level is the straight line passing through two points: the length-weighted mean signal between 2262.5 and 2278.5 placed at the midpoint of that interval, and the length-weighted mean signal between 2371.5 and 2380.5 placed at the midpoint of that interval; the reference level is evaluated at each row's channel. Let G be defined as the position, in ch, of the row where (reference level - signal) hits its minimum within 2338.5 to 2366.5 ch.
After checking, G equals 2364 ch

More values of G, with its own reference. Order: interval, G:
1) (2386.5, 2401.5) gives 2387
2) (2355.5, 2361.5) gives 2360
